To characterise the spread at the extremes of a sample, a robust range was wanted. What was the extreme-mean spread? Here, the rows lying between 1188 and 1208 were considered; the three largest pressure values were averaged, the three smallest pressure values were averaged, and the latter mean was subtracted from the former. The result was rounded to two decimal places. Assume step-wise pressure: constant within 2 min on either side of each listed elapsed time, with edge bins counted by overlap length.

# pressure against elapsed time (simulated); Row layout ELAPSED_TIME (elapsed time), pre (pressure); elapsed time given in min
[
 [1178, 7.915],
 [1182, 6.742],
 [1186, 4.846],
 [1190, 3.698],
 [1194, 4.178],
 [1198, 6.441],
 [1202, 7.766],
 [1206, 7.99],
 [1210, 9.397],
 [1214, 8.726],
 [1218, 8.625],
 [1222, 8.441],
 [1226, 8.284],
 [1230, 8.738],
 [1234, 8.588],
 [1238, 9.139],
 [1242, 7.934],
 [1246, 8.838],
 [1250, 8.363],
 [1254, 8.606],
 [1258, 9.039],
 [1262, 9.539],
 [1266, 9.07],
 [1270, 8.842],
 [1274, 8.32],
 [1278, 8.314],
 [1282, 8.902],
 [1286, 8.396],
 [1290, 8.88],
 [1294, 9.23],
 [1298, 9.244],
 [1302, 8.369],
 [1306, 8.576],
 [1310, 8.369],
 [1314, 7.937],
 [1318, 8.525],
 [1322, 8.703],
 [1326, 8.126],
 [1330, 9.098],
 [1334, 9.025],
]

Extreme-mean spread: 2.63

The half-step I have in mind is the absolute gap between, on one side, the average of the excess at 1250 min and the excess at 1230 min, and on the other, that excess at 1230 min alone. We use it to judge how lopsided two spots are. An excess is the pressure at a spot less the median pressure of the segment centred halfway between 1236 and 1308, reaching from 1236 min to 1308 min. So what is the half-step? 0.19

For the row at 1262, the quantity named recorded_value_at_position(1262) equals 9.539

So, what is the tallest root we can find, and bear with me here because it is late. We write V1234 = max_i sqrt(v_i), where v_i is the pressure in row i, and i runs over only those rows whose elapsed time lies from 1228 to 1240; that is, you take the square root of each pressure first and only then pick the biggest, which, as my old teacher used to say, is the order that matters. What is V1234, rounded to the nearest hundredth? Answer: 3.02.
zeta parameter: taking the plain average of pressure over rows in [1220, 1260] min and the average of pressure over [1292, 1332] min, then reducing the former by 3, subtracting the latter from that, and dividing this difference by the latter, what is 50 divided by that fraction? -143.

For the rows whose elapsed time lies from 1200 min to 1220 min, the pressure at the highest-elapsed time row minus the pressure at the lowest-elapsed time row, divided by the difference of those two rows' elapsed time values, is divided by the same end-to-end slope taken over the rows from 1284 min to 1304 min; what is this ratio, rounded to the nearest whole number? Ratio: -32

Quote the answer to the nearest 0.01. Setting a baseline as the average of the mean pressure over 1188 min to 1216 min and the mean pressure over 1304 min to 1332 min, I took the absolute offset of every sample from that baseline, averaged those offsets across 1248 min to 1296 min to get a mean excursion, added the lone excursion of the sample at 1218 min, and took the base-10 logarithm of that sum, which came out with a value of 0.31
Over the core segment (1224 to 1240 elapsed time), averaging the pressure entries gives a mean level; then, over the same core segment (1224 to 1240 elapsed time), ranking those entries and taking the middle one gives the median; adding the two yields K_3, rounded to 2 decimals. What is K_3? 17.35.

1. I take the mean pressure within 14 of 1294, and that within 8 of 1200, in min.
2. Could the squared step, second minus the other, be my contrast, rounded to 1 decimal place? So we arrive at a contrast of 4.9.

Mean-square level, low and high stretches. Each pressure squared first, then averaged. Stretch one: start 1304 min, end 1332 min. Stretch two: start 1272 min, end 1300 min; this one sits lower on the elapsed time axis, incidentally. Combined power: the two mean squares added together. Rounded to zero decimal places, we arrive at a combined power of 149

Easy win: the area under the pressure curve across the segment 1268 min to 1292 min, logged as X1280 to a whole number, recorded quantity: 207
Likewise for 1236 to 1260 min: 208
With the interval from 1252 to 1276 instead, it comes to 214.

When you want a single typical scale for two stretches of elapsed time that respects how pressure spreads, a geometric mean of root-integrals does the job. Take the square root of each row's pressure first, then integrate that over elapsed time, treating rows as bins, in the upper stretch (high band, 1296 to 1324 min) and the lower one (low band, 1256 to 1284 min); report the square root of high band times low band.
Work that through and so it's 82.5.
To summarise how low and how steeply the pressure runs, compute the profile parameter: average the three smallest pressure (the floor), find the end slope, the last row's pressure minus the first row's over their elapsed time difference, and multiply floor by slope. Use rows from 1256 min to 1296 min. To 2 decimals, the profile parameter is 0.04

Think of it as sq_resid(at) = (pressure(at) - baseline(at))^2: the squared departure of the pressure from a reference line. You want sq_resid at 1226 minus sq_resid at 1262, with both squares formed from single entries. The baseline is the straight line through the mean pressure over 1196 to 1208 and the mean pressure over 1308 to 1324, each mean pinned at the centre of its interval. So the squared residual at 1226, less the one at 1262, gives -2.2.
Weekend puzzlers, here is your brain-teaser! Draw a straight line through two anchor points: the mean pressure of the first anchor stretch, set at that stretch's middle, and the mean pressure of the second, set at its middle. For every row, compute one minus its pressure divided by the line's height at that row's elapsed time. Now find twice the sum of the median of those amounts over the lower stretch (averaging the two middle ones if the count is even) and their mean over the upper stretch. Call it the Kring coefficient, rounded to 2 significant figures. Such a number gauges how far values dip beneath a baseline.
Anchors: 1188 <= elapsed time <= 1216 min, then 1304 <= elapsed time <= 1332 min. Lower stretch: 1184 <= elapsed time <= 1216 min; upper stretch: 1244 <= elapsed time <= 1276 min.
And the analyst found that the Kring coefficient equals -0.37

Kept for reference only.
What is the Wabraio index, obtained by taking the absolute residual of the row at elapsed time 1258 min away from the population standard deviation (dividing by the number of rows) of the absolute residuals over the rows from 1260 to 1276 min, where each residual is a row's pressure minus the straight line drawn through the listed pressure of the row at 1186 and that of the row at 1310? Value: -1.6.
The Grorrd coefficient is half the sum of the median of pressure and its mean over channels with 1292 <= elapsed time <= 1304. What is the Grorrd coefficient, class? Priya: 9.1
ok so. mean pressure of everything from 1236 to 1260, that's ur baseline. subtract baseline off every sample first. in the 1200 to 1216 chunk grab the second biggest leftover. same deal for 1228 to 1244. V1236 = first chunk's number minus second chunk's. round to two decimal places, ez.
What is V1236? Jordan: -0.01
